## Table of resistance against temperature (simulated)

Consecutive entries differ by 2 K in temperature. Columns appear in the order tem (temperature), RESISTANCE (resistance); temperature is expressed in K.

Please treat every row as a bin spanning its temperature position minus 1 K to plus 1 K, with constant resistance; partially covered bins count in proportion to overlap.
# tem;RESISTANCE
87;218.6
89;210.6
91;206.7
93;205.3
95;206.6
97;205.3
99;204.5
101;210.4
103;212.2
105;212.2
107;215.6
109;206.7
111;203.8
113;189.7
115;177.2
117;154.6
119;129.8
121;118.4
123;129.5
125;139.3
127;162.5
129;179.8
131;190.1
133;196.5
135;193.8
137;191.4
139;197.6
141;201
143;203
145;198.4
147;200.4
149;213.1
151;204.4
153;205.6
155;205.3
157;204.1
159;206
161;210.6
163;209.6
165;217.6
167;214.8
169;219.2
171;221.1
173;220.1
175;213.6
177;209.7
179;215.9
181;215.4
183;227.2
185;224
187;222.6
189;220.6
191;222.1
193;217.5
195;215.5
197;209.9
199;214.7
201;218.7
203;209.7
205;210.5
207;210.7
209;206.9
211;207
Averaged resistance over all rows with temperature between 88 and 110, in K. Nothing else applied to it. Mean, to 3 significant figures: 209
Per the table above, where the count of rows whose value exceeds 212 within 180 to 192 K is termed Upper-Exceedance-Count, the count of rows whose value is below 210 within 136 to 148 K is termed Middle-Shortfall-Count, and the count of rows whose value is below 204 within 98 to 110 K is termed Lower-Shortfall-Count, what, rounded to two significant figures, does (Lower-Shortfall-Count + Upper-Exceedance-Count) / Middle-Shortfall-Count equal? 1.0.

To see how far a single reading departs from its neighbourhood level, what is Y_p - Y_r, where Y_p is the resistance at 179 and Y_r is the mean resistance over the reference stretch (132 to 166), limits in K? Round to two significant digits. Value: 12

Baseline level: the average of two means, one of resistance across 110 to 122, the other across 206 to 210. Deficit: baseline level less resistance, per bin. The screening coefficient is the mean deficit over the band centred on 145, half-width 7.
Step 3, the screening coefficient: -17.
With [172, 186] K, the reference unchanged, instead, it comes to -32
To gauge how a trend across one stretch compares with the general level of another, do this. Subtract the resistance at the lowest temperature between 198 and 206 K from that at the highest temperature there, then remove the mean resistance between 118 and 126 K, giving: -133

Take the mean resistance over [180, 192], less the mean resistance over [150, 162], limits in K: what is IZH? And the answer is 16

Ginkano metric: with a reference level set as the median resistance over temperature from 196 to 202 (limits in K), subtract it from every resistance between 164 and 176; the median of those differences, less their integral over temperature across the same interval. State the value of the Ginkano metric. -33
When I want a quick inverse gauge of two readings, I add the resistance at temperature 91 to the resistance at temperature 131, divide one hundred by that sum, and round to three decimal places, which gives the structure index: 0.252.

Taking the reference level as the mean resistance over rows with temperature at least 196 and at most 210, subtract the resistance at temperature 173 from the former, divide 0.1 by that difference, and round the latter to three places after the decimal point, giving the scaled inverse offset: -0.012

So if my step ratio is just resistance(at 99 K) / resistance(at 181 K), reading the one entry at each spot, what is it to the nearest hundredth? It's 0.95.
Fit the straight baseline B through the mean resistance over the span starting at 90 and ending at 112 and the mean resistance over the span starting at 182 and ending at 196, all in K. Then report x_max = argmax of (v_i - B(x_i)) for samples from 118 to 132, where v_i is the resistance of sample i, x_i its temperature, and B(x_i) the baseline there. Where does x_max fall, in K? 131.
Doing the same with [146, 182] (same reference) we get 171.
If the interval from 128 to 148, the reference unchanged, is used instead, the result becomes 143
